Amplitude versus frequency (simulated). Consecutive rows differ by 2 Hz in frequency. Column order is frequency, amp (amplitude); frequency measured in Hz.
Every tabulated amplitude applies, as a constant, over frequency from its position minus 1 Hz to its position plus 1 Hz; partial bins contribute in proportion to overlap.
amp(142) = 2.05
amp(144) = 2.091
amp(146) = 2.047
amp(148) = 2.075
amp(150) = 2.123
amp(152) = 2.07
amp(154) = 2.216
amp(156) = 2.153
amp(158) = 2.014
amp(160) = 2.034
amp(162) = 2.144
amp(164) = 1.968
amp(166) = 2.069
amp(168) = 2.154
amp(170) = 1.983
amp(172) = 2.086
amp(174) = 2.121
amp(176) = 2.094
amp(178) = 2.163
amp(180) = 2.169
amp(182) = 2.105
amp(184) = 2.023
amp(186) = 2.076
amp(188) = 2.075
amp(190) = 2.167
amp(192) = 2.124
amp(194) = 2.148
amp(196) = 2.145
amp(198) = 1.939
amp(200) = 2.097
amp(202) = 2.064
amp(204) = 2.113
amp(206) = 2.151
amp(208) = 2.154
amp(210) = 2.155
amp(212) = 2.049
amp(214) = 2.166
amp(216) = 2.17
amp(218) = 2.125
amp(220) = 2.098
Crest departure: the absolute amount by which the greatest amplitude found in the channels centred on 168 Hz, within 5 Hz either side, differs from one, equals 1.154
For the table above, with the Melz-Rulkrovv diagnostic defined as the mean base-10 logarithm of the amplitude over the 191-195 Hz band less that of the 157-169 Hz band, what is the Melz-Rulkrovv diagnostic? 0.015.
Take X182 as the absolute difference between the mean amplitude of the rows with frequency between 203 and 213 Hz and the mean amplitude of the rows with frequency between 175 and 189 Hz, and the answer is 0.024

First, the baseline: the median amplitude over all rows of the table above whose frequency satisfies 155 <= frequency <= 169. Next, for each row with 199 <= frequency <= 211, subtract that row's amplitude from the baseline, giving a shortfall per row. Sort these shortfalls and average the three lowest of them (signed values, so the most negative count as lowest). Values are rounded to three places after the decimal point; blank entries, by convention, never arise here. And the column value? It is -0.084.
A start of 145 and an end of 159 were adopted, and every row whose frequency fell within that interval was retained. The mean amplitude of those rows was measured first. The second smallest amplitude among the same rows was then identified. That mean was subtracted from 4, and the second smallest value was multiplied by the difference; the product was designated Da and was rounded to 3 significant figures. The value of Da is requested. 3.89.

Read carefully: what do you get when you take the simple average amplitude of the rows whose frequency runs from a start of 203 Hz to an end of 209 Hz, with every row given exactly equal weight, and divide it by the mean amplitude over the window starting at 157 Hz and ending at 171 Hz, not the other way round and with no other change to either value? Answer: 1.042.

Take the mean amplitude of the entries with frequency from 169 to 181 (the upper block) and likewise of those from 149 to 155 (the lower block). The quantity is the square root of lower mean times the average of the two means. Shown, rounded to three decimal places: 2.128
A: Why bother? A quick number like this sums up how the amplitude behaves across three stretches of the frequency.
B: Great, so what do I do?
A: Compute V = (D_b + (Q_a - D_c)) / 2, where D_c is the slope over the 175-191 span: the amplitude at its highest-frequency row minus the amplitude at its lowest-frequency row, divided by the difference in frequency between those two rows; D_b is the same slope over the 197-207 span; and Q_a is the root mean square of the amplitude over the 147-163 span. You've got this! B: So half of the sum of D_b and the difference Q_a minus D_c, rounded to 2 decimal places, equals 1.06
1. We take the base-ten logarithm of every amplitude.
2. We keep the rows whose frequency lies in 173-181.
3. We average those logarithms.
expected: 0.330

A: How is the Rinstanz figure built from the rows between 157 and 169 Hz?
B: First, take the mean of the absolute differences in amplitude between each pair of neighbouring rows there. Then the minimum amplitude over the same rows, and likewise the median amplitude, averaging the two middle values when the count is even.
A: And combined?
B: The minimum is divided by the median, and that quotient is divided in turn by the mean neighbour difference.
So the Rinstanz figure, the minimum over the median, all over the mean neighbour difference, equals 10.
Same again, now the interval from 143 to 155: 15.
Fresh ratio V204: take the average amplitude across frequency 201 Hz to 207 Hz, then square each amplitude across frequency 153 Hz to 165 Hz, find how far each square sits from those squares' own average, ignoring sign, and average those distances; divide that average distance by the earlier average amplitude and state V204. 0.16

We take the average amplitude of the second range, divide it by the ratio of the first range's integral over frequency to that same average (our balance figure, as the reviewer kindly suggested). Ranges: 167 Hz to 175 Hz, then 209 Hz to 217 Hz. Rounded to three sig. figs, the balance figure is 0.273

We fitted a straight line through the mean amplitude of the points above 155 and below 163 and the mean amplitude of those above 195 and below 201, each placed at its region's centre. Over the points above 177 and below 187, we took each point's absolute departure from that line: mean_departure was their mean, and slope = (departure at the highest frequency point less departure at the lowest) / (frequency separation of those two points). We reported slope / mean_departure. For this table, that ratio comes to -0.19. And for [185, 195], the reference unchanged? 0.18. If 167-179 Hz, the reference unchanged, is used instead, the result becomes 0.03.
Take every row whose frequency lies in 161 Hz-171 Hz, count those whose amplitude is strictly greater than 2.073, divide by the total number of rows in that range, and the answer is 0.40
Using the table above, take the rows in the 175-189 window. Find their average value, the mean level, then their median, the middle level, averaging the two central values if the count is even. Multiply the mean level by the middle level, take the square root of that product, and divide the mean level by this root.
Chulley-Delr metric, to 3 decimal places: 1.002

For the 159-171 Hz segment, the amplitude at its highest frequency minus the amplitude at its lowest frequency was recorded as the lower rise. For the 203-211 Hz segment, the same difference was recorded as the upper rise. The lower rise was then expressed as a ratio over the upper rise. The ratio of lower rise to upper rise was -1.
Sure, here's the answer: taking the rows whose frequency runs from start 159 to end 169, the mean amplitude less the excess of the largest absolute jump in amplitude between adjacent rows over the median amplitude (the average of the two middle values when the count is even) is 3.97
